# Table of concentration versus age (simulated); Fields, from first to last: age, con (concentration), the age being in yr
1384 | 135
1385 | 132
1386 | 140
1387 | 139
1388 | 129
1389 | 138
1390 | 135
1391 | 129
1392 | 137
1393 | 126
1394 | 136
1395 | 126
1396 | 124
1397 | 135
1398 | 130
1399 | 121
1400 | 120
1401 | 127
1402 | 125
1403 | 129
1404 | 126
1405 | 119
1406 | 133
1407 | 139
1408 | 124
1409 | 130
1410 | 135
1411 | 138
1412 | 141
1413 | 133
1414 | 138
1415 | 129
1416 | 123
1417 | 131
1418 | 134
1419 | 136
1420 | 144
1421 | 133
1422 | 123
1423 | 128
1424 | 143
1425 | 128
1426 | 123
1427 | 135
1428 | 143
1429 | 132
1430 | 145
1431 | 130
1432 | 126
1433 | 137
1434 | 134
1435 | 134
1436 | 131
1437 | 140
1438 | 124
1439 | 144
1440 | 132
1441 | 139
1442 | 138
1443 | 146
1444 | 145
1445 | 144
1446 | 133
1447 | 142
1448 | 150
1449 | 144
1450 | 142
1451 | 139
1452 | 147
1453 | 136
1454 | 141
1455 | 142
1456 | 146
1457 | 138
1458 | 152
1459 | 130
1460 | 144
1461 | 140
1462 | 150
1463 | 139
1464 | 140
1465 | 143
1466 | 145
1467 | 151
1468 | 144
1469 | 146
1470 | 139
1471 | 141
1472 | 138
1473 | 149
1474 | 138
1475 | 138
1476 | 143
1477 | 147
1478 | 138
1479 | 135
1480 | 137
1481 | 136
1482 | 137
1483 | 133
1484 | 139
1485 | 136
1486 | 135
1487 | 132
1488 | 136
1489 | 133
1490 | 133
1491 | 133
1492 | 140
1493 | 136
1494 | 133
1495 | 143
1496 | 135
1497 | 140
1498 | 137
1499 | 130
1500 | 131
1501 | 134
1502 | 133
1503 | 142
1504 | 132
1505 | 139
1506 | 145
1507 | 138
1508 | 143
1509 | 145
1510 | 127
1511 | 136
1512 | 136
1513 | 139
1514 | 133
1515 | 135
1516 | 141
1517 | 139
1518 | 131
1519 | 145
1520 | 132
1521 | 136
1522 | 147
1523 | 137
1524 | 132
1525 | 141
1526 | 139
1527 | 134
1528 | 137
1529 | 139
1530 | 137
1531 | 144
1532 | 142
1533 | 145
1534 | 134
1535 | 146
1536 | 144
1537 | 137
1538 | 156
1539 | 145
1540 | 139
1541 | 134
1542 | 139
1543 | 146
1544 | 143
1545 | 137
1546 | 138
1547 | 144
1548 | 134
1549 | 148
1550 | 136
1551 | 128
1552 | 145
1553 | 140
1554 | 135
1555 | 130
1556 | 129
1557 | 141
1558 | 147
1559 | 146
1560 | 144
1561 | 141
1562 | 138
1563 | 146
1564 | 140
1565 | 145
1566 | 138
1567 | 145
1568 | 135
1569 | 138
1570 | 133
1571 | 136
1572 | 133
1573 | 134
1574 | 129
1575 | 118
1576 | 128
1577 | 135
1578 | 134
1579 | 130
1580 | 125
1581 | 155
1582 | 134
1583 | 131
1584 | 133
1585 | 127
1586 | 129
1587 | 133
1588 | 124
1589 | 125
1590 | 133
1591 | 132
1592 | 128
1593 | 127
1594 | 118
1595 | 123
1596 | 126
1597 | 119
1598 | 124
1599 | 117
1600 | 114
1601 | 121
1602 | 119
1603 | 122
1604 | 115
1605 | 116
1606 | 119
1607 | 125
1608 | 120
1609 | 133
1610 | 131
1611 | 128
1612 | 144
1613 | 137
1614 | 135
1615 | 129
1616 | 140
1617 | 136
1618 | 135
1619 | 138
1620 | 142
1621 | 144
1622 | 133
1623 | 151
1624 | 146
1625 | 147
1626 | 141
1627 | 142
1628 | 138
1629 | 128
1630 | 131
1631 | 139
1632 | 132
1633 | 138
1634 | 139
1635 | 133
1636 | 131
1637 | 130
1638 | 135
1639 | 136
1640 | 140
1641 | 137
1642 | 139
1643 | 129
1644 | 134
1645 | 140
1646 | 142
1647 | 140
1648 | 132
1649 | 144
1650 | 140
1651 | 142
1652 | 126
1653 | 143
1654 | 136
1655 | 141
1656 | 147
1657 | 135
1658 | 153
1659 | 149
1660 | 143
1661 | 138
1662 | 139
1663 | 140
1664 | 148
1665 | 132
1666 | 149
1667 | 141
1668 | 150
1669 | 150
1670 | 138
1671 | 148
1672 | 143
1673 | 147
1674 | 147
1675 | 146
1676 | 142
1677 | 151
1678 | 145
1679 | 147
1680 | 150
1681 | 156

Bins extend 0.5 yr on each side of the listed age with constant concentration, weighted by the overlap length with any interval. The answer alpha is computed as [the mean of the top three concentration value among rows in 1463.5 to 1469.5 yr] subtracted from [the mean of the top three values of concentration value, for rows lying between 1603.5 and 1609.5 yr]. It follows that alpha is -21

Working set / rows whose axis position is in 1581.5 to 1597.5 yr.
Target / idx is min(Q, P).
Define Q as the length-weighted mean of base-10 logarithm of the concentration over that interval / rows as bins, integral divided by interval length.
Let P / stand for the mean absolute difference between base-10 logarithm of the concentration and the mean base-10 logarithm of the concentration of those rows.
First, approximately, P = 0.0137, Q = 2.11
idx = 0.0137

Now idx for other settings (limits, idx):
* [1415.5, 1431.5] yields 0.0193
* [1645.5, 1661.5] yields 0.0147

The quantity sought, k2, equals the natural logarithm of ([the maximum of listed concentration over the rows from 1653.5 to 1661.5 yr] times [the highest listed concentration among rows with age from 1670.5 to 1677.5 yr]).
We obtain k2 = 10.0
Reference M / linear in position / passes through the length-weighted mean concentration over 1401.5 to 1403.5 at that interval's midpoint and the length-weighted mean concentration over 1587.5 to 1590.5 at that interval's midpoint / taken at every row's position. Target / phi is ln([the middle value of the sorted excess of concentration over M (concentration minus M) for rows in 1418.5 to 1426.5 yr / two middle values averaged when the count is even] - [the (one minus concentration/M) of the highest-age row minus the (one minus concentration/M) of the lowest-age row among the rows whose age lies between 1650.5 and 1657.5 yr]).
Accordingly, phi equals 1.2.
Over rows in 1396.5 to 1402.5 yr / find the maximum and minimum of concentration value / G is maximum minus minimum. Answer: 15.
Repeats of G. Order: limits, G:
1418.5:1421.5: 11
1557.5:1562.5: 9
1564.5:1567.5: 7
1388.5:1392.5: 9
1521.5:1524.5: 15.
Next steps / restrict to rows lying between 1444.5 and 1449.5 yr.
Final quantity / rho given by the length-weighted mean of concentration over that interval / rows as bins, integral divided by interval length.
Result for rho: 143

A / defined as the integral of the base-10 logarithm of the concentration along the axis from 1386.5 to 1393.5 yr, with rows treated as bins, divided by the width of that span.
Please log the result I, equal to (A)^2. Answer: 4.51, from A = 2.12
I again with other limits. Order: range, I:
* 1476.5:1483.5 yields 4.57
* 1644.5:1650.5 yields 4.60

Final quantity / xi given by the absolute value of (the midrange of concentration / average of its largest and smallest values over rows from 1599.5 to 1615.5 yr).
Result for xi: 129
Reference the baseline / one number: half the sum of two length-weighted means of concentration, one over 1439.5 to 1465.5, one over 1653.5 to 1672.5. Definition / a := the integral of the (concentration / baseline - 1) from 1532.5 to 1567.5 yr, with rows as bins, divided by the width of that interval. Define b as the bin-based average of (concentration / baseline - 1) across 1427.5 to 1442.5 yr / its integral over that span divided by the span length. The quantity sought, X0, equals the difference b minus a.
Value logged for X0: -0.038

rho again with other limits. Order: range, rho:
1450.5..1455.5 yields 141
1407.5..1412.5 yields 134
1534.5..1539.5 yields 146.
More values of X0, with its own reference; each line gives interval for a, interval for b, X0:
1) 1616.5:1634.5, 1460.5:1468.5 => 0.036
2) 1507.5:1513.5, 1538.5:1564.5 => 0.014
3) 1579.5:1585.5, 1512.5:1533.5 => 0.029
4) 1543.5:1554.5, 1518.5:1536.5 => 0.004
